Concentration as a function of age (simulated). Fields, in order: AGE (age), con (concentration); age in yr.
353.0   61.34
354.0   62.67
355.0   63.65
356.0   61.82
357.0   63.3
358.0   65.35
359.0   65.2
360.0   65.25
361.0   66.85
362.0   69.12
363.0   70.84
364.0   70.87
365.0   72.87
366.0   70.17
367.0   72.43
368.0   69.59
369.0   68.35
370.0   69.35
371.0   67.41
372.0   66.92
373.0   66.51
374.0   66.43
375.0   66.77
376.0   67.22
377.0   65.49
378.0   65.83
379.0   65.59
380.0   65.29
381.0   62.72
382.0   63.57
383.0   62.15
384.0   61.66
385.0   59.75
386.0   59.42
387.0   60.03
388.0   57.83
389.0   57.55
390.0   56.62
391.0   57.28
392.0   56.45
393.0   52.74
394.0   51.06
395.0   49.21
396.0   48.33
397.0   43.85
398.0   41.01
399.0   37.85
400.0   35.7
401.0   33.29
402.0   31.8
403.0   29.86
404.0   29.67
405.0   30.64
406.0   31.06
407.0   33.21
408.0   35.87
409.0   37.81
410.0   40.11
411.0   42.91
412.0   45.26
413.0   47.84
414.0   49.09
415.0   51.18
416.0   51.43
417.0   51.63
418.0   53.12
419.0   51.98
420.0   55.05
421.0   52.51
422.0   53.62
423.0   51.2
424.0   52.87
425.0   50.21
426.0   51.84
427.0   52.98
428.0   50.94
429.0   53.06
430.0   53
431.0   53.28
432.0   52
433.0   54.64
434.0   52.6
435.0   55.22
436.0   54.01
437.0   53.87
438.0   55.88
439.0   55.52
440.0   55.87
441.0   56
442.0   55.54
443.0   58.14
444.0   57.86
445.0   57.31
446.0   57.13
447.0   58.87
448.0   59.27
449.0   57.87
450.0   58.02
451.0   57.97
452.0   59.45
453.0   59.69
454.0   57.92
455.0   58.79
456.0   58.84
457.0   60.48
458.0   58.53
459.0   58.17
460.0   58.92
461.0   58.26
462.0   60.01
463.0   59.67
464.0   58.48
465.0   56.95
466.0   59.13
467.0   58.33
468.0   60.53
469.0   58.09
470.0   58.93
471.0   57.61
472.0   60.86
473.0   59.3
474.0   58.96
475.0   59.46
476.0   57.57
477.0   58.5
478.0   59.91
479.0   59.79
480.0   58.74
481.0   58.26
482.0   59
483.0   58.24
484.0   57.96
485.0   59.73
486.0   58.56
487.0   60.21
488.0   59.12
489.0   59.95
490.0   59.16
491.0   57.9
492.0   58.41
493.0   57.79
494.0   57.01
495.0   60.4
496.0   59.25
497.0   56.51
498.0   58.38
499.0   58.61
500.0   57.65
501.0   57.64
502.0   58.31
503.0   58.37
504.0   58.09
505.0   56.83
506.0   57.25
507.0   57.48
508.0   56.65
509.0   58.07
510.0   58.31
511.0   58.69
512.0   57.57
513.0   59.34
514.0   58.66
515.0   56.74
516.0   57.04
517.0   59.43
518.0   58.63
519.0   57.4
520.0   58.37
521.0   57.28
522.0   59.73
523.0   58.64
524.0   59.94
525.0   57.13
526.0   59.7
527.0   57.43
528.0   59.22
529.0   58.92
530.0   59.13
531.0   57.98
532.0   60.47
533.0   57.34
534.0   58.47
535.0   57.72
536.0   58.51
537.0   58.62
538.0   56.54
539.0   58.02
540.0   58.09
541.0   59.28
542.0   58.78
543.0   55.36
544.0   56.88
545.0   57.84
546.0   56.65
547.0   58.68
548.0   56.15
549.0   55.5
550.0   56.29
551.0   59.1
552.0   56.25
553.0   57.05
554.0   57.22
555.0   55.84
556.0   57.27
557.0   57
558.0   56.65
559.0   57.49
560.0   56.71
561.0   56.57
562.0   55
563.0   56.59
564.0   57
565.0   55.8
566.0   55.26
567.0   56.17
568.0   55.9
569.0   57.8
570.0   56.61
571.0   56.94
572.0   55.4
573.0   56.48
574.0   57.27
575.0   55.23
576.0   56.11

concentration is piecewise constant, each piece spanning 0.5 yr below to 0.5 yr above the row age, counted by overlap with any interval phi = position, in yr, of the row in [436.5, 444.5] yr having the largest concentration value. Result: 443.0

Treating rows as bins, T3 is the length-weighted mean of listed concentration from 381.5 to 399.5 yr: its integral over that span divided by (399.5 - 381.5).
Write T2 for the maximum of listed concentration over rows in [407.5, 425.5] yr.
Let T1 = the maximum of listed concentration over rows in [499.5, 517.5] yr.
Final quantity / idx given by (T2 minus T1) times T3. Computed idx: -238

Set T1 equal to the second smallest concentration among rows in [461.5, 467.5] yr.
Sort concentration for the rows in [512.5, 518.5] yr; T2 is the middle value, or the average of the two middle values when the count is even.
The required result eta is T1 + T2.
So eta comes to 117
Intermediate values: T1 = 58.33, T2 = 58.6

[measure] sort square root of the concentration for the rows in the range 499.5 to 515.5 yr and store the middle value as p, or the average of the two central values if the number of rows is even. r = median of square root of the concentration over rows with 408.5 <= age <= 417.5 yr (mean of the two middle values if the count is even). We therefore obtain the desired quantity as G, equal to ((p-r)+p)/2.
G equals 4.15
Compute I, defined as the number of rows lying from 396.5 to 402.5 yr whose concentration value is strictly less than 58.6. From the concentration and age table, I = 6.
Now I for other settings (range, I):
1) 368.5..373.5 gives 0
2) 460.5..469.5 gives 5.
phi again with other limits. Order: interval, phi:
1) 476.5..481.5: 478.0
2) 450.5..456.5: 453.0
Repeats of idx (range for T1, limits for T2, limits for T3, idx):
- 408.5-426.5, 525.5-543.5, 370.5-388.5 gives 346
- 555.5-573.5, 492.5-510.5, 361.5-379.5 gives 178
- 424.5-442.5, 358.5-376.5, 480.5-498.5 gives 990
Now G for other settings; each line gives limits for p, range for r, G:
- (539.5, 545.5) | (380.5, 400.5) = 3.84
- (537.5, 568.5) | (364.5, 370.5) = 3.35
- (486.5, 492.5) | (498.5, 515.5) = 3.88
